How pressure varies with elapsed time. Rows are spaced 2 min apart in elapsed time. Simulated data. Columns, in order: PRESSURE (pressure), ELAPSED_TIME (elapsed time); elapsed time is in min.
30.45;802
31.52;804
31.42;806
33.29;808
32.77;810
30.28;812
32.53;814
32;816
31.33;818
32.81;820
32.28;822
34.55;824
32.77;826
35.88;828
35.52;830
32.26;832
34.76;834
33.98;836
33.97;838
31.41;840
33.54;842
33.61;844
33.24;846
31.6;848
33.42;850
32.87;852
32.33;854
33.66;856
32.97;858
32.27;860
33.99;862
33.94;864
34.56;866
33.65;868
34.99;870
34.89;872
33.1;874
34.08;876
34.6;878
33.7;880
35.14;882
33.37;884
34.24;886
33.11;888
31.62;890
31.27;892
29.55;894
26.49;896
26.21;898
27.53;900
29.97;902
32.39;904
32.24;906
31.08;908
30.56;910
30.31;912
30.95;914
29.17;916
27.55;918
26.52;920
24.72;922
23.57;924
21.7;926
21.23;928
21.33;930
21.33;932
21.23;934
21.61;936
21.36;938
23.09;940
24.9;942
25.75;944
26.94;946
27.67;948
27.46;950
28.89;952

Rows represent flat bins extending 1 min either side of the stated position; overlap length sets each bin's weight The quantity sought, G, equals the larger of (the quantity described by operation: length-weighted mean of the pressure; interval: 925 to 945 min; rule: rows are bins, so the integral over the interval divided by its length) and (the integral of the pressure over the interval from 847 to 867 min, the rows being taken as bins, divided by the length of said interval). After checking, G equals 33.2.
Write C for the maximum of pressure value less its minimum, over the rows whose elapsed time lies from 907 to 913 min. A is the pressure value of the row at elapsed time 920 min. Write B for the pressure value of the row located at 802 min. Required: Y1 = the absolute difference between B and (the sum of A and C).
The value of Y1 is 3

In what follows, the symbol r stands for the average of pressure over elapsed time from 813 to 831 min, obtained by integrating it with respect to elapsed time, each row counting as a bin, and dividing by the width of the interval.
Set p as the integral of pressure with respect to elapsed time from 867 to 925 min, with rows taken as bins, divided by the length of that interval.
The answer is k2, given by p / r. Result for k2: 0.93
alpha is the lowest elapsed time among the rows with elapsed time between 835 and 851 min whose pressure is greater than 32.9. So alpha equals 836 min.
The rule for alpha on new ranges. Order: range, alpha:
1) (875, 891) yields 876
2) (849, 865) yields 850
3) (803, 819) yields 808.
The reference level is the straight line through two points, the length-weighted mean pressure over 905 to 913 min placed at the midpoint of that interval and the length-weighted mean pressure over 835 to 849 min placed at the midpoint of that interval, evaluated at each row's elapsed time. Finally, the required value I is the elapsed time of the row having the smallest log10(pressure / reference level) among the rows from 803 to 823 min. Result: 812 min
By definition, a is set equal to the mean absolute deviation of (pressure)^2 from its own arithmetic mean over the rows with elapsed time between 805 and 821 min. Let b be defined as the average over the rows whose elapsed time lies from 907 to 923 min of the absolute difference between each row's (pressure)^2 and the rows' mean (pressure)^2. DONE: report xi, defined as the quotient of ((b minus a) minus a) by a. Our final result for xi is 0.2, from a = 51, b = 110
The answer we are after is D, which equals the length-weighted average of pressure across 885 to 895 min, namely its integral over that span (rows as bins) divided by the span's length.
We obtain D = 32.0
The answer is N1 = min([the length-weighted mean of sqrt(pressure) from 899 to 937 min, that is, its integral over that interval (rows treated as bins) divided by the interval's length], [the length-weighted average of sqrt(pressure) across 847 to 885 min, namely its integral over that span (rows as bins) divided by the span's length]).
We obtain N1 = 5.14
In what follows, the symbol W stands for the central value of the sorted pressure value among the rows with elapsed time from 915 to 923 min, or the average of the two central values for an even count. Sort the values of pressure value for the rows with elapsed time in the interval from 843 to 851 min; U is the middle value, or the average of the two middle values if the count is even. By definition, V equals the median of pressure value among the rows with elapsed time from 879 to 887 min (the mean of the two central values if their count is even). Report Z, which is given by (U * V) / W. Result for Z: 42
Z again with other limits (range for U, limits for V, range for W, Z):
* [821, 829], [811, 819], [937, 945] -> 44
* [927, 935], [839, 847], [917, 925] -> 28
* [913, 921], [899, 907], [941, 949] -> 33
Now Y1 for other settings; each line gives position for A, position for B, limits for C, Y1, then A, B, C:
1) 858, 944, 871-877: 9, 32.97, 25.75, 1.79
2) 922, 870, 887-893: 8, 24.72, 34.99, 1.84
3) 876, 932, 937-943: 16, 34.08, 21.33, 3.54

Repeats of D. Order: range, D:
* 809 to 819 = 31.8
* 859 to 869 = 33.7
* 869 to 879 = 34.3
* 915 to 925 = 26.3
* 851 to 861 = 32.8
